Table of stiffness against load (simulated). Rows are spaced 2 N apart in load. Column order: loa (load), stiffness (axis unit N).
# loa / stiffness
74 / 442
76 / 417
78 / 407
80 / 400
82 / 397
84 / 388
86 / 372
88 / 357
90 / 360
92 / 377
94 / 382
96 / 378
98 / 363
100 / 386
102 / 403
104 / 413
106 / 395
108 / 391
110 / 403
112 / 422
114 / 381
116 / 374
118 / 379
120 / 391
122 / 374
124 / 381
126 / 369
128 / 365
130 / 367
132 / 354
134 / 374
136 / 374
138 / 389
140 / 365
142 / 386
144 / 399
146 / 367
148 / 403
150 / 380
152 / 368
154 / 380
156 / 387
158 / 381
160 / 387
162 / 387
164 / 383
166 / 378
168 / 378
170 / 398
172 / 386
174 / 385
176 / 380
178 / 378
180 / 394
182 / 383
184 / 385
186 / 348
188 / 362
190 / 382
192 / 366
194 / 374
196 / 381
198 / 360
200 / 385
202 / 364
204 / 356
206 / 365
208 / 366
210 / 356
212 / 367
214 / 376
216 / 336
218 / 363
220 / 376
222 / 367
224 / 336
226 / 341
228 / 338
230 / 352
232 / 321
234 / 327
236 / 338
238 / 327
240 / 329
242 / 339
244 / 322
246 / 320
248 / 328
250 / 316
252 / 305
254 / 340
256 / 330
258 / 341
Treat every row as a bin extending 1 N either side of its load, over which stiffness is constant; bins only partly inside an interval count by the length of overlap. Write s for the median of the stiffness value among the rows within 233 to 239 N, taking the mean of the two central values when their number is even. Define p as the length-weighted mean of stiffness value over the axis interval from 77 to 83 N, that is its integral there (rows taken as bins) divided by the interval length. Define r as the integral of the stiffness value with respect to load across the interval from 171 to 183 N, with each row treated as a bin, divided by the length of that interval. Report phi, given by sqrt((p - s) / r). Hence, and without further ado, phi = 0.44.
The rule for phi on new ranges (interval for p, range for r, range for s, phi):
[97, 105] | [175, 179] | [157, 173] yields 0.13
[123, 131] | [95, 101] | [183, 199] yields 0.04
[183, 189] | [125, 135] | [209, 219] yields 0.07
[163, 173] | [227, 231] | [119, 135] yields 0.19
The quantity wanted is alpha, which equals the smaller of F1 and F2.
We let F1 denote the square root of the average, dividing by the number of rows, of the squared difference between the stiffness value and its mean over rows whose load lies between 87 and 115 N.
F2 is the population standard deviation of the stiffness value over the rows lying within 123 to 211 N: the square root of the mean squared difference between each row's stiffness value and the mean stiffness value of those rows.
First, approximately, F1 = 19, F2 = 12.5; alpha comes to 12.5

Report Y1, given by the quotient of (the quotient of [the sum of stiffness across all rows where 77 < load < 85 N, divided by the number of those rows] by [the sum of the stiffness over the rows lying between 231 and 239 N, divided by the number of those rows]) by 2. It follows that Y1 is 0.61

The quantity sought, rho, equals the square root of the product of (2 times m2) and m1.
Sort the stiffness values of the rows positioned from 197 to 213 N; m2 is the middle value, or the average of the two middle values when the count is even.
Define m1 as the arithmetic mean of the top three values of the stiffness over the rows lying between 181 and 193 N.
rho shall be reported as 529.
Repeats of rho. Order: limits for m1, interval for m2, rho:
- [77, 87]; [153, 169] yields 554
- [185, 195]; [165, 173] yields 535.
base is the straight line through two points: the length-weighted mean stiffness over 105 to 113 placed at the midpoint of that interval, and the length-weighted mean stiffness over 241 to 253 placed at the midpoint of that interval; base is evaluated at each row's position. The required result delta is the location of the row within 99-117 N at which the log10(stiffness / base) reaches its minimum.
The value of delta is 116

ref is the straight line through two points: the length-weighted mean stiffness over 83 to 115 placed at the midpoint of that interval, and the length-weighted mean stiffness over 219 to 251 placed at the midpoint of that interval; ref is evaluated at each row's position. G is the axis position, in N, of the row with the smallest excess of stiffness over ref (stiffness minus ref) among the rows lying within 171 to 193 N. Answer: 186 N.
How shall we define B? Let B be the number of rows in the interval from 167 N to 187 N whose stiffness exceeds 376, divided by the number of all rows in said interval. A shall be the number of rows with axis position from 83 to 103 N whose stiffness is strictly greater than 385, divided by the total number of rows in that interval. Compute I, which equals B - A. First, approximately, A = 0.30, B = 0.90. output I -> 0.6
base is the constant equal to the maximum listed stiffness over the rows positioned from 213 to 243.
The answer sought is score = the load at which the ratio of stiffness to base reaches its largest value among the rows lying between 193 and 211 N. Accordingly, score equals 200 N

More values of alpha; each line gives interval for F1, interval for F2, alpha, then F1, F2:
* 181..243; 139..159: 12.2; 19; 12.2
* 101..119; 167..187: 12.7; 15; 12.7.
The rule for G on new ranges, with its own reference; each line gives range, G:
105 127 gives 126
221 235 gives 232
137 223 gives 216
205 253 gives 252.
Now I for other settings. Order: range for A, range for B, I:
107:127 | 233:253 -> -0.4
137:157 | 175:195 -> 0.1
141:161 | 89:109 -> 0.3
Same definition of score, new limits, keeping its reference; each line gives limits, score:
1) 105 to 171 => 112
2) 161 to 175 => 170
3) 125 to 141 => 138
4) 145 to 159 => 148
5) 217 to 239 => 220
